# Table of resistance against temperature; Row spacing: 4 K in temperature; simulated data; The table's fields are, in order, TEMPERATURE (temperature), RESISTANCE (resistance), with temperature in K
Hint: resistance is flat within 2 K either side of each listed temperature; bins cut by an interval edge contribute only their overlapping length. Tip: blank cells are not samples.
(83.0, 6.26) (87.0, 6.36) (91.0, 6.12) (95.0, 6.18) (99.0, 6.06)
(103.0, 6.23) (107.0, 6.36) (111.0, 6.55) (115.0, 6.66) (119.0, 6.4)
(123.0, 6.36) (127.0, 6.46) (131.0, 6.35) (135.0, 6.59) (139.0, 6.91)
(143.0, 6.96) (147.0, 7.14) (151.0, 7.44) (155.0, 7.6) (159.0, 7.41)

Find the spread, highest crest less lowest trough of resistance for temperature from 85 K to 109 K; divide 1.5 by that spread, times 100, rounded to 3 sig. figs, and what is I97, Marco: 500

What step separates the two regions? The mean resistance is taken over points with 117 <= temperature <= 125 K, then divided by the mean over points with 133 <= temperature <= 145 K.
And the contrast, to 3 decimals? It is 0.935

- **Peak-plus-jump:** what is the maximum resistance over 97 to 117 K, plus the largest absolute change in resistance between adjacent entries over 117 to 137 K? 6.90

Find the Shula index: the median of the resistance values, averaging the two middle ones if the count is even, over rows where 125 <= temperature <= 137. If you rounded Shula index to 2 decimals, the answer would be 6.46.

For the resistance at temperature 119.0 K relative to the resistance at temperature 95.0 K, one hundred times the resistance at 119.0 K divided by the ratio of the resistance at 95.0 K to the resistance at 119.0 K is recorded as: 663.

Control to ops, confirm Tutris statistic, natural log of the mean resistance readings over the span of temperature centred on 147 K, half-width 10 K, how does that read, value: 1.98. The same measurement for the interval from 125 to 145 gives 1.90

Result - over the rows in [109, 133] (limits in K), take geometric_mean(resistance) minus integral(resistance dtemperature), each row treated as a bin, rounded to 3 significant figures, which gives -149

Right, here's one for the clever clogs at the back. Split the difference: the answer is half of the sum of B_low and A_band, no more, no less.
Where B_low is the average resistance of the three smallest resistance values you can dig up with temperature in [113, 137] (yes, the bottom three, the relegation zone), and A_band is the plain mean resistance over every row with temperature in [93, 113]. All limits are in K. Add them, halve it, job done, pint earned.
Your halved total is 6.323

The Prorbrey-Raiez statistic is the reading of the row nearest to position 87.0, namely 6.36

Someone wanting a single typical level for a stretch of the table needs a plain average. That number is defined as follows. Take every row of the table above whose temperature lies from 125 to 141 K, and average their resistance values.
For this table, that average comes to 6.6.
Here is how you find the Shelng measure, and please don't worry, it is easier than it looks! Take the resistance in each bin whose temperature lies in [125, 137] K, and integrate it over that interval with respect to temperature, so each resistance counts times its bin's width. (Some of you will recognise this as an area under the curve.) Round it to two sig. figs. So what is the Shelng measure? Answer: 78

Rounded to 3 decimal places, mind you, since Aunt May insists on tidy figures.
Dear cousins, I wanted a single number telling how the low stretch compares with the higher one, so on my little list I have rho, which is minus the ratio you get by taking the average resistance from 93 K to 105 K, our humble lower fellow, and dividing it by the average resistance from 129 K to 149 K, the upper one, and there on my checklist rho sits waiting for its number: -0.907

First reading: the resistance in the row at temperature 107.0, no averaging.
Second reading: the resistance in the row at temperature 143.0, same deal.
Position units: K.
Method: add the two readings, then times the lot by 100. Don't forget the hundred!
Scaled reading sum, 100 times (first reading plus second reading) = 1332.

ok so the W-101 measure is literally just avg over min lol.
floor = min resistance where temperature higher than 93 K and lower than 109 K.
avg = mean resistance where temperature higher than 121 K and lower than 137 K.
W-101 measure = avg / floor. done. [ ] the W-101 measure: 1.06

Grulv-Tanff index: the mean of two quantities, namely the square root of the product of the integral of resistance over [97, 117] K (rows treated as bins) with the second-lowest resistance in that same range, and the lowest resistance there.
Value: 17.1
